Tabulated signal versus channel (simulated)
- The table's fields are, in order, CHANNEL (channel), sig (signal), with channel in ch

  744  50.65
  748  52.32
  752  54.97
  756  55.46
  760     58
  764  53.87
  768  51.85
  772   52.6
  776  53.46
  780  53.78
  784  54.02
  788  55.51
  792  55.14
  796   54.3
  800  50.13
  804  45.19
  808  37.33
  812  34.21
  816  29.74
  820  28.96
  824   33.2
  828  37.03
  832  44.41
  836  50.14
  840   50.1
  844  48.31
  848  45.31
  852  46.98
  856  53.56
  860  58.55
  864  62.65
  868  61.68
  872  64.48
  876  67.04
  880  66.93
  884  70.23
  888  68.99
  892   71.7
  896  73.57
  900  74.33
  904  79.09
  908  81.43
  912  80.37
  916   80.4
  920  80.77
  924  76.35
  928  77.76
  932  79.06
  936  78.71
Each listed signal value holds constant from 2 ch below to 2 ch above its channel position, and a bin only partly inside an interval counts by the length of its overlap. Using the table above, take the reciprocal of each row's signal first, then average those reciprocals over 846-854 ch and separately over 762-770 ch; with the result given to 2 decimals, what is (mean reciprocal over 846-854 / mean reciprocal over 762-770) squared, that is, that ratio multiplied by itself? 1.31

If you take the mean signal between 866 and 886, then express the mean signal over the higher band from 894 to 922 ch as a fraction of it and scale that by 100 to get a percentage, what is 119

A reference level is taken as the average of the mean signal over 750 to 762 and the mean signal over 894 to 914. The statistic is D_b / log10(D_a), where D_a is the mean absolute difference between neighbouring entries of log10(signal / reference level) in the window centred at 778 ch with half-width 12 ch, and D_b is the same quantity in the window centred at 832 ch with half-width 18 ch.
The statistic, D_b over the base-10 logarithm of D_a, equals -0.016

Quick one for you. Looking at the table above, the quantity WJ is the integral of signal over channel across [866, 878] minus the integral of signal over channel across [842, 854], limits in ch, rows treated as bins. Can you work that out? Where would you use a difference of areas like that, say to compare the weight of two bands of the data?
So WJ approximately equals 210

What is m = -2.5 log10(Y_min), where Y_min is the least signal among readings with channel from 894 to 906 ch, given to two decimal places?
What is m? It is -4.67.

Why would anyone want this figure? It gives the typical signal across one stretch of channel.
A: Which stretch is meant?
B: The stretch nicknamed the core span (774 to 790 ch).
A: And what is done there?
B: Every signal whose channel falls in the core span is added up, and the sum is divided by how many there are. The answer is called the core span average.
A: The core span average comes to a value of 54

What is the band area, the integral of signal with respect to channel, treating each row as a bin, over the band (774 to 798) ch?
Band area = 1305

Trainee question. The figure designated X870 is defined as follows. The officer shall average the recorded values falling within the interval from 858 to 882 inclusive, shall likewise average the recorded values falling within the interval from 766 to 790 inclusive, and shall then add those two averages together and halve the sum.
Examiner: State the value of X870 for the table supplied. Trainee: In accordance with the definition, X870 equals 59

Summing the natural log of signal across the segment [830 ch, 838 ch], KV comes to 7.7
